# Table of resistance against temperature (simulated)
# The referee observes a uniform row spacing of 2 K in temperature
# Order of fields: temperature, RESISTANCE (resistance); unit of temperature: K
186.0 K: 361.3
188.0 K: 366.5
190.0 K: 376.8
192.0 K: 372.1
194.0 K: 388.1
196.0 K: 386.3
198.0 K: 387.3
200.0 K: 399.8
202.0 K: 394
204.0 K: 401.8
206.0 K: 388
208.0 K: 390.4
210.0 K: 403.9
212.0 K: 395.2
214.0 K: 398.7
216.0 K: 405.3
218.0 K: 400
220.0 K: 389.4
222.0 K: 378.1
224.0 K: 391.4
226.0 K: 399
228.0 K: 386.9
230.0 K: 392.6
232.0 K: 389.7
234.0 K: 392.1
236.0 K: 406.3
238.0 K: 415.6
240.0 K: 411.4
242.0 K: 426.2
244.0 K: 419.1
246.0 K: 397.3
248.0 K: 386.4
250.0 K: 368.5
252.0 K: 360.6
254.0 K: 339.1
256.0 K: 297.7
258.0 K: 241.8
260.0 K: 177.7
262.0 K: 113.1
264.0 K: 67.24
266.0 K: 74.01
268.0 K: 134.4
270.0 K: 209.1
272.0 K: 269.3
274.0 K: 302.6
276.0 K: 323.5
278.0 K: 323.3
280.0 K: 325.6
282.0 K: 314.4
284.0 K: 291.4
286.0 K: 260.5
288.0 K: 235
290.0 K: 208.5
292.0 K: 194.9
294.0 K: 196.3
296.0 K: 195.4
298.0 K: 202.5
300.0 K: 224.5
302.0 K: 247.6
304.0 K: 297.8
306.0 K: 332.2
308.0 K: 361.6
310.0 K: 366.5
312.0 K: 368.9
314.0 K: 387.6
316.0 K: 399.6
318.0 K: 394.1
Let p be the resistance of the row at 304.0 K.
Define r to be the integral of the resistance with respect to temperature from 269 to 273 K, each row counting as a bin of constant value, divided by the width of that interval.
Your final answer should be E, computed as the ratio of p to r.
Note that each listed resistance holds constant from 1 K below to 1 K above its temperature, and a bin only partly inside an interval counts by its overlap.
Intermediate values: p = 297.8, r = 239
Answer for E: 1.24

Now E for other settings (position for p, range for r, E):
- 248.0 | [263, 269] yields 4.21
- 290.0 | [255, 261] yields 0.87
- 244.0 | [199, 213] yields 1.06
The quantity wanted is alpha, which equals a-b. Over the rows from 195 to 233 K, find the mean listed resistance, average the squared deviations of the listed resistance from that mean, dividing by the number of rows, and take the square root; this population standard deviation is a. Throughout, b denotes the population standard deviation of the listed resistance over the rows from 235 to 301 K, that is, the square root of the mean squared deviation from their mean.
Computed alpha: -94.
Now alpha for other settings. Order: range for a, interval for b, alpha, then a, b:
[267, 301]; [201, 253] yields 42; 57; 14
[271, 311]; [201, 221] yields 50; 56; 6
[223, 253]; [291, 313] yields -54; 17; 71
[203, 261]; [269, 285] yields 15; 52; 37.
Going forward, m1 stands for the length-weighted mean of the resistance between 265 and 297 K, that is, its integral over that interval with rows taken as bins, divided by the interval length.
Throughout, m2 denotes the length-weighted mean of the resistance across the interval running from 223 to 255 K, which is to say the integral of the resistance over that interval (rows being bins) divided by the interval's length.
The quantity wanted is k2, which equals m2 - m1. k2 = 151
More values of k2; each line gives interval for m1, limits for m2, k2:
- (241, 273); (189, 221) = 125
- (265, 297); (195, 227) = 153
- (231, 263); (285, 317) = -66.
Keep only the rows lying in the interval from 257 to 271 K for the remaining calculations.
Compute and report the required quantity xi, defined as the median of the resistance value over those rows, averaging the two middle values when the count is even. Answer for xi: 134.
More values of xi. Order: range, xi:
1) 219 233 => 390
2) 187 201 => 386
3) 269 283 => 314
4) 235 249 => 411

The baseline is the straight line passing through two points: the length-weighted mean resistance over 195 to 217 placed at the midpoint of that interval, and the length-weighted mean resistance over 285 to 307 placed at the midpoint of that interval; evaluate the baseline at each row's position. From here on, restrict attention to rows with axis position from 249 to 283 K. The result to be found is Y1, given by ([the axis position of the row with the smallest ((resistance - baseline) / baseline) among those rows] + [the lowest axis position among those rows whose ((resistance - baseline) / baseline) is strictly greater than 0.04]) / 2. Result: 257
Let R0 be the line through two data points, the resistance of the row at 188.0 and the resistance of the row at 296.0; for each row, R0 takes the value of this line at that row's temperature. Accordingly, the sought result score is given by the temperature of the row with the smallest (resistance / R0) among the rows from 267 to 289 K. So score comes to 268.0 K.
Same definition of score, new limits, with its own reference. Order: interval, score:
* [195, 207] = 196.0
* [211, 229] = 212.0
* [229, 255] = 254.0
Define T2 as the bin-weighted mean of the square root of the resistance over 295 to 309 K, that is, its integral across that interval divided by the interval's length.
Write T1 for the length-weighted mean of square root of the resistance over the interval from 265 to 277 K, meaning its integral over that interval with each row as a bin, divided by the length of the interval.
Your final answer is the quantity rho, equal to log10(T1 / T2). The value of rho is -0.05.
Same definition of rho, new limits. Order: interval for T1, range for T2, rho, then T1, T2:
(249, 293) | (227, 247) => -0.12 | 15.4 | 20.1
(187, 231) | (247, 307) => 0.10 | 19.8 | 15.6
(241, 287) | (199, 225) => -0.09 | 16.3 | 19.9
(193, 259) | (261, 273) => 0.23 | 19.6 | 11.7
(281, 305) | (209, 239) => -0.11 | 15.4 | 19.9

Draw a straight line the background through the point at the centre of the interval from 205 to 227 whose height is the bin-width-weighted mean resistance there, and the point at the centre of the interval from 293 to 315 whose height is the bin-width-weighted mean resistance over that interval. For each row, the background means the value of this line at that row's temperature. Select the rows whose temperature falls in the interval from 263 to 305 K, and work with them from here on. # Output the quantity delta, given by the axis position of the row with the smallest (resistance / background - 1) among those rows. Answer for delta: 264.0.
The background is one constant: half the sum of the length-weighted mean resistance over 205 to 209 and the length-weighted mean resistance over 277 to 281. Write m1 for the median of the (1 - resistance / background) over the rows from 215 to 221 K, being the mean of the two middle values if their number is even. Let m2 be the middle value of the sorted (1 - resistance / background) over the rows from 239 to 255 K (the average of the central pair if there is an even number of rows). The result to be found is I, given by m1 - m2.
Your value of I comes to -0.02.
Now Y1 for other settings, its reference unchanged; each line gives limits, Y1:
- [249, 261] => 255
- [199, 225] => 208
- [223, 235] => 224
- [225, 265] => 245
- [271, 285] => 273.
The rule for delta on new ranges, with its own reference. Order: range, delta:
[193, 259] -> 258.0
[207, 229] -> 208.0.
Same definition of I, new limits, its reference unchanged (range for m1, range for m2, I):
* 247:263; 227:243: 0.23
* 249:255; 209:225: 0.10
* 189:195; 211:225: 0.05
